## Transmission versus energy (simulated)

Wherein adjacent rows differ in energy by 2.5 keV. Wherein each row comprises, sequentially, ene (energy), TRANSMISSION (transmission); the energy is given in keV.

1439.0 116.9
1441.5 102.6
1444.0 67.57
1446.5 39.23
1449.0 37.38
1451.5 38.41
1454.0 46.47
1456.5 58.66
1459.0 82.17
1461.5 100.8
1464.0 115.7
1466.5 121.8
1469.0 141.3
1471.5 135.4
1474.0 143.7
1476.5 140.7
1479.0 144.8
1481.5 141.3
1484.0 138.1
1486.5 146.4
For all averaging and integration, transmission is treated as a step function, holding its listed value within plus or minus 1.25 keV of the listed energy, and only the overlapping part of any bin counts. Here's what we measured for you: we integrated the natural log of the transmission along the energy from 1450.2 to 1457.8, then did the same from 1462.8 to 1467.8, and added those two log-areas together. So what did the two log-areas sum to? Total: 53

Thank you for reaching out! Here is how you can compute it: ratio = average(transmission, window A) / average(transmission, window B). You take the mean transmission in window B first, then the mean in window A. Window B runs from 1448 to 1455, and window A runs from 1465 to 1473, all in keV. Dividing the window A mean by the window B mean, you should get 3.3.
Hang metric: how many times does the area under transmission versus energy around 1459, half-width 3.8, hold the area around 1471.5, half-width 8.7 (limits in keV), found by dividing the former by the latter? 0.26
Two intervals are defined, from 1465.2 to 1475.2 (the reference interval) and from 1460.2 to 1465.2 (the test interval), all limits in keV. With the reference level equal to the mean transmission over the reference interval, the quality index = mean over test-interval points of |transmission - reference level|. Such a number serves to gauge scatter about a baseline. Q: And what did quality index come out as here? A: 27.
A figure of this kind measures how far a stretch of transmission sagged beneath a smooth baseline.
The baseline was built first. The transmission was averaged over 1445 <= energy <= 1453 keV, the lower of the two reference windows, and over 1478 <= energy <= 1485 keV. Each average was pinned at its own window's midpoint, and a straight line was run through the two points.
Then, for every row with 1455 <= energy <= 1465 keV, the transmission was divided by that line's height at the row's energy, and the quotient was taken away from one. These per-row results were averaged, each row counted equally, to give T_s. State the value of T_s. -0.2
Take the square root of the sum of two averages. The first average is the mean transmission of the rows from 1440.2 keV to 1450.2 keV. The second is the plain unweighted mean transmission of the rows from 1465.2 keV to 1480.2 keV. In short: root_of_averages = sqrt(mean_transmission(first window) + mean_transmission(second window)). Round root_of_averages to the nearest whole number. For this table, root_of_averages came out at 14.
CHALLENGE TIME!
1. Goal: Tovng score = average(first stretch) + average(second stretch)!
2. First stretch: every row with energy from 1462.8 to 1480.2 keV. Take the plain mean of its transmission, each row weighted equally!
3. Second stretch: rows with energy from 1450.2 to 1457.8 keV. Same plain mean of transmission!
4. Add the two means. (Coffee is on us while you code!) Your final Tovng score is 183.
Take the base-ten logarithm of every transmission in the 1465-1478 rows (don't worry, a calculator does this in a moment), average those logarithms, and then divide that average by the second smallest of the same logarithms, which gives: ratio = 1.00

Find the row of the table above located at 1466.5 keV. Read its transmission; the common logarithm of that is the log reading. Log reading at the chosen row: 2.09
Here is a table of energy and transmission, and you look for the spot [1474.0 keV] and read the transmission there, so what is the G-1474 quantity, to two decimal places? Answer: 143.70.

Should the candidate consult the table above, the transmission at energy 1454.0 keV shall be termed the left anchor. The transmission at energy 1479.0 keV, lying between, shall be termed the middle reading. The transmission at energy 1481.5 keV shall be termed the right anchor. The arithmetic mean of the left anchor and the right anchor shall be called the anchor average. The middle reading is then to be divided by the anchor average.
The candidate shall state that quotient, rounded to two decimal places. 1.54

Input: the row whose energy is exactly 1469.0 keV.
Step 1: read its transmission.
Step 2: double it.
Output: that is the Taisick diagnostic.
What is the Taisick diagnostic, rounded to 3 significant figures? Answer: 283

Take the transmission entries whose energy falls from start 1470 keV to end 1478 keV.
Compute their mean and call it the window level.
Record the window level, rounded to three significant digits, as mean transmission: 140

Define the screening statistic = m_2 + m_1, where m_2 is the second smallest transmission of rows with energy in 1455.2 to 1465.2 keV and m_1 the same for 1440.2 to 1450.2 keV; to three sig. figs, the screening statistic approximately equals 121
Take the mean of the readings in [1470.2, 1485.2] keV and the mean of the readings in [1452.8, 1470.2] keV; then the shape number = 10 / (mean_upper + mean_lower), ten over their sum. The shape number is 0.042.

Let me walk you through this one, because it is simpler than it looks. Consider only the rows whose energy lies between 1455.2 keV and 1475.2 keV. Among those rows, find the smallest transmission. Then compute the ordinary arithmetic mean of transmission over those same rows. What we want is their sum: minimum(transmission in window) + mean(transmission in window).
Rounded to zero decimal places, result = 171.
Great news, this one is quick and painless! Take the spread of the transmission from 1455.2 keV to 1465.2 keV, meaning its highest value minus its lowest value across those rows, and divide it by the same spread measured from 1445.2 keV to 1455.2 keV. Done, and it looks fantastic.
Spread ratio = 6.3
